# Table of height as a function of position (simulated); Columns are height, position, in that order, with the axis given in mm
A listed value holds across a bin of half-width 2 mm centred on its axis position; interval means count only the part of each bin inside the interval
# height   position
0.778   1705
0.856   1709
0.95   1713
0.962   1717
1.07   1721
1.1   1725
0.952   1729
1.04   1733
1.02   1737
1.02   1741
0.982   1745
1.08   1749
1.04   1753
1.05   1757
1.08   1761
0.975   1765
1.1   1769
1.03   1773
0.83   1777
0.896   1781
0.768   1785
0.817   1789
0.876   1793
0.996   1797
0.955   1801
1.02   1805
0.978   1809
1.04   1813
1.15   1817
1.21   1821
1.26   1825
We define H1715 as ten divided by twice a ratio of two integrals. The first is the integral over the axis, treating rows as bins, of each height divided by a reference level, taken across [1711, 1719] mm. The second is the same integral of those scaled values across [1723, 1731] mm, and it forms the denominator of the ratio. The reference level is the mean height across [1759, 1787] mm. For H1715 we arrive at 5.4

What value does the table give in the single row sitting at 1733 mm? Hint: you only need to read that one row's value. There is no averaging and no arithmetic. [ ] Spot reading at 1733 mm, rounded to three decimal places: 1.040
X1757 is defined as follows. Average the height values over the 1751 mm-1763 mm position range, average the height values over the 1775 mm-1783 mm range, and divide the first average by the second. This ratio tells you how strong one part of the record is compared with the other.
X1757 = 1.22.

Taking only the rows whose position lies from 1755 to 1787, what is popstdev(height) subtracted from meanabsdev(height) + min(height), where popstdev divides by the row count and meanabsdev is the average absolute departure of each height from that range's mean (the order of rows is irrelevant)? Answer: 0.75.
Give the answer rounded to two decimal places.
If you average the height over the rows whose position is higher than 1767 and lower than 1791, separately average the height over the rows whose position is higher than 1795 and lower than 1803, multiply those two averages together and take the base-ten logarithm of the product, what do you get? -0.05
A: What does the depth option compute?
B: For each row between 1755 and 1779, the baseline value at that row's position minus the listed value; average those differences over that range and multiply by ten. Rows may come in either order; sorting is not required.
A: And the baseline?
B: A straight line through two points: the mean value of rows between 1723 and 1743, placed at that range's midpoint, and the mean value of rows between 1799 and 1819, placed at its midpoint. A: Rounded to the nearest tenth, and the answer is 0.2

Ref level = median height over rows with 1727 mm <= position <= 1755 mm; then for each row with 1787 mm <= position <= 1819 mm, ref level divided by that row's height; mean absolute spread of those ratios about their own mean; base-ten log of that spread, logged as -1.09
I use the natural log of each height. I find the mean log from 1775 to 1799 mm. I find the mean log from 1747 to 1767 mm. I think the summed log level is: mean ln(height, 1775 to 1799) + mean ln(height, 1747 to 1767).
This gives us -0.11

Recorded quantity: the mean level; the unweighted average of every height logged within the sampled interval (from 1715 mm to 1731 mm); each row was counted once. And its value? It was 1.02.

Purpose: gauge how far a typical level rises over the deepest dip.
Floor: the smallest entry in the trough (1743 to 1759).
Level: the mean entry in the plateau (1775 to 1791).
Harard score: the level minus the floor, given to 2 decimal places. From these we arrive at -0.15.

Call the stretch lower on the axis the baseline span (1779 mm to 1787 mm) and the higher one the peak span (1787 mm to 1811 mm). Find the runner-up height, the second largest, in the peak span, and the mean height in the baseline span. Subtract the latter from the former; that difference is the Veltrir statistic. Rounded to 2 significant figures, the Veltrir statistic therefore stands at 0.16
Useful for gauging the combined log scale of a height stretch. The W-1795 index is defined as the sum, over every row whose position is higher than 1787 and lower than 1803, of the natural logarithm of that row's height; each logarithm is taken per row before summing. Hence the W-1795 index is -0.4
